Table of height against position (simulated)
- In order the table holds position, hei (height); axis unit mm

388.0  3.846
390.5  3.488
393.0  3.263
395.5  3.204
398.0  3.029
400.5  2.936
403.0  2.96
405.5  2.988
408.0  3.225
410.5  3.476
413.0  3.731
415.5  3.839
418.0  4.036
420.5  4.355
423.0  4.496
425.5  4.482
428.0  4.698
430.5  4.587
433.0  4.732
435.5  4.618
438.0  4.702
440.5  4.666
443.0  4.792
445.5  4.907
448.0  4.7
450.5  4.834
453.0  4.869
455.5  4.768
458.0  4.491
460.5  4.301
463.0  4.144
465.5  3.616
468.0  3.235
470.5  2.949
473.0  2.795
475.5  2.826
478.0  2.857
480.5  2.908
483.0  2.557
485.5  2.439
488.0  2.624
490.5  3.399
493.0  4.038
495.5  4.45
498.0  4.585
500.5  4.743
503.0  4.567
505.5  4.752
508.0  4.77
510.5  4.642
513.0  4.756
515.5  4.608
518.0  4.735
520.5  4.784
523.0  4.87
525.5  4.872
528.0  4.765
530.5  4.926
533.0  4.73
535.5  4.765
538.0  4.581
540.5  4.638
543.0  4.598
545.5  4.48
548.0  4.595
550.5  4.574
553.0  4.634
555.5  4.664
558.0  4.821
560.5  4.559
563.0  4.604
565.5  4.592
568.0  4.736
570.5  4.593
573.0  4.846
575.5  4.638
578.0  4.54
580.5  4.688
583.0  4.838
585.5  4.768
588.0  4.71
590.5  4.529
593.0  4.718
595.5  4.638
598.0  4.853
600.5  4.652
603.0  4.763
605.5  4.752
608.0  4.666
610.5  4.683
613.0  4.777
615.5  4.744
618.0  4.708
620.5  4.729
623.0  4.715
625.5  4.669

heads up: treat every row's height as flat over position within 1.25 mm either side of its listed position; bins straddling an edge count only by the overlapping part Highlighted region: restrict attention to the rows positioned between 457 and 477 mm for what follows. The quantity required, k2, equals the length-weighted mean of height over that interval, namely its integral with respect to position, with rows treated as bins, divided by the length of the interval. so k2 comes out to 3.52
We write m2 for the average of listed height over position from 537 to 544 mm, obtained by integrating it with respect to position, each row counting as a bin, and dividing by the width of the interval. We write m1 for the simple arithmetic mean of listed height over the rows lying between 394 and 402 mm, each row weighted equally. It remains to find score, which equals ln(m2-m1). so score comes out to 0.4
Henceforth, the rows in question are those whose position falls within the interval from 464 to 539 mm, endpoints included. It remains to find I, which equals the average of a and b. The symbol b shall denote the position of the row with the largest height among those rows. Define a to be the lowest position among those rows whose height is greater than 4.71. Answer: 515.5 mm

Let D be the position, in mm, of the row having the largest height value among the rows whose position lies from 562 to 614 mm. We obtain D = 598.0 mm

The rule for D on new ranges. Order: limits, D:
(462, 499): 498.0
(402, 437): 433.0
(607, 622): 613.0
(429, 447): 445.5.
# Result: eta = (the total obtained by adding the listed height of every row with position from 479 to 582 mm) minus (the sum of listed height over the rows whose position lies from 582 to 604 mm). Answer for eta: 139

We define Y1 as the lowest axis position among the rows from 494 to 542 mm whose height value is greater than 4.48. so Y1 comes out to 498.0 mm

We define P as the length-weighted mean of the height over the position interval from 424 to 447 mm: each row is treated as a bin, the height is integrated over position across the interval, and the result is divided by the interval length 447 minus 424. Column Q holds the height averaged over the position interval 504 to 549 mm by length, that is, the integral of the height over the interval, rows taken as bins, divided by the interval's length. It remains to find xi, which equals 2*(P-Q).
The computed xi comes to -0.06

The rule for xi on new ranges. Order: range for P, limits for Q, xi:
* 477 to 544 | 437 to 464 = -0.79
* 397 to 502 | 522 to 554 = -1.60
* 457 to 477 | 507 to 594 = -2.33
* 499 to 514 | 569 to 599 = 0.01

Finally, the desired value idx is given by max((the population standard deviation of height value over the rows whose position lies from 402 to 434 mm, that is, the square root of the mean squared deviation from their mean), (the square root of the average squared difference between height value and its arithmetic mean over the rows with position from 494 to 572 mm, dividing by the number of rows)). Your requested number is 0.62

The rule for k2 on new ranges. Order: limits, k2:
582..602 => 4.71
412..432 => 4.29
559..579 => 4.64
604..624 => 4.72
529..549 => 4.67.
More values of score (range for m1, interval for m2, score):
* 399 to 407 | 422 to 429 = 0.5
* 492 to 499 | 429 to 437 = -1.2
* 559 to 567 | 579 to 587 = -1.8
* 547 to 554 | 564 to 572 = -3.1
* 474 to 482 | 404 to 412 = -1.0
